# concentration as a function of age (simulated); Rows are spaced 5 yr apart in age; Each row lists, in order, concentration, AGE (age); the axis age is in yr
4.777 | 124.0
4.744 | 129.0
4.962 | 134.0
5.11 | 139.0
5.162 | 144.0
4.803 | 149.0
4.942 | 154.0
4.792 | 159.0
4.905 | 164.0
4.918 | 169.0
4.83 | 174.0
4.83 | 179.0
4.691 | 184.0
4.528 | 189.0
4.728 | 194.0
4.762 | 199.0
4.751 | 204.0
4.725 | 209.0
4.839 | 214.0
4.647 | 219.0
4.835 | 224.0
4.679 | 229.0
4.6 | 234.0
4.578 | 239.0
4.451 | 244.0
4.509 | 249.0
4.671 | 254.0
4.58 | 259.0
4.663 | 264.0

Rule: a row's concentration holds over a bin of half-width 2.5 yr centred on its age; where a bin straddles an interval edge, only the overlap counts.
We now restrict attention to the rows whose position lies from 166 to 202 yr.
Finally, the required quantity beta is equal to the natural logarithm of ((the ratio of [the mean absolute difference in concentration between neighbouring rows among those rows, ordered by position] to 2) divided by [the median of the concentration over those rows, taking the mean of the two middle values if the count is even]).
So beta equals -4.52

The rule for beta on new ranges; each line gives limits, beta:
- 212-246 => -4.29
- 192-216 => -5.33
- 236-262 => -4.43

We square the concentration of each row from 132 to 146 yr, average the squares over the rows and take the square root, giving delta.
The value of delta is 5.08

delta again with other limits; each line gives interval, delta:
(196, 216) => 4.77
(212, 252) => 4.64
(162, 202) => 4.78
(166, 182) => 4.86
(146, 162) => 4.85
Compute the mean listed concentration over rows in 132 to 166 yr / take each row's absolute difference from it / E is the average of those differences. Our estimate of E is 0.107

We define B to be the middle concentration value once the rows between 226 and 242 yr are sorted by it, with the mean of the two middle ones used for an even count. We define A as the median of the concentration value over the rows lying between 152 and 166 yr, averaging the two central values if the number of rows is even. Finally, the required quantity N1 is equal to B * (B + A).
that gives 43.7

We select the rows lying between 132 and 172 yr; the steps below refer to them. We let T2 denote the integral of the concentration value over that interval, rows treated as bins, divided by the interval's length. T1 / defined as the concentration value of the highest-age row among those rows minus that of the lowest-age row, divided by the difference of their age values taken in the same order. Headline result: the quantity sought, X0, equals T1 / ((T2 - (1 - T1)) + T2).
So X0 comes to -0.0001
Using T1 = -0.001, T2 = 4.95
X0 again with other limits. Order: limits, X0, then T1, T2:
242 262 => 0.0011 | 0.009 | 4.56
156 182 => 0.0002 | 0.002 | 4.85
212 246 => -0.0016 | -0.013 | 4.66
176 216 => 0.0000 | 0.000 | 4.73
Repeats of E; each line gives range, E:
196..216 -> 0.035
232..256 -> 0.065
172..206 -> 0.071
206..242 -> 0.085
